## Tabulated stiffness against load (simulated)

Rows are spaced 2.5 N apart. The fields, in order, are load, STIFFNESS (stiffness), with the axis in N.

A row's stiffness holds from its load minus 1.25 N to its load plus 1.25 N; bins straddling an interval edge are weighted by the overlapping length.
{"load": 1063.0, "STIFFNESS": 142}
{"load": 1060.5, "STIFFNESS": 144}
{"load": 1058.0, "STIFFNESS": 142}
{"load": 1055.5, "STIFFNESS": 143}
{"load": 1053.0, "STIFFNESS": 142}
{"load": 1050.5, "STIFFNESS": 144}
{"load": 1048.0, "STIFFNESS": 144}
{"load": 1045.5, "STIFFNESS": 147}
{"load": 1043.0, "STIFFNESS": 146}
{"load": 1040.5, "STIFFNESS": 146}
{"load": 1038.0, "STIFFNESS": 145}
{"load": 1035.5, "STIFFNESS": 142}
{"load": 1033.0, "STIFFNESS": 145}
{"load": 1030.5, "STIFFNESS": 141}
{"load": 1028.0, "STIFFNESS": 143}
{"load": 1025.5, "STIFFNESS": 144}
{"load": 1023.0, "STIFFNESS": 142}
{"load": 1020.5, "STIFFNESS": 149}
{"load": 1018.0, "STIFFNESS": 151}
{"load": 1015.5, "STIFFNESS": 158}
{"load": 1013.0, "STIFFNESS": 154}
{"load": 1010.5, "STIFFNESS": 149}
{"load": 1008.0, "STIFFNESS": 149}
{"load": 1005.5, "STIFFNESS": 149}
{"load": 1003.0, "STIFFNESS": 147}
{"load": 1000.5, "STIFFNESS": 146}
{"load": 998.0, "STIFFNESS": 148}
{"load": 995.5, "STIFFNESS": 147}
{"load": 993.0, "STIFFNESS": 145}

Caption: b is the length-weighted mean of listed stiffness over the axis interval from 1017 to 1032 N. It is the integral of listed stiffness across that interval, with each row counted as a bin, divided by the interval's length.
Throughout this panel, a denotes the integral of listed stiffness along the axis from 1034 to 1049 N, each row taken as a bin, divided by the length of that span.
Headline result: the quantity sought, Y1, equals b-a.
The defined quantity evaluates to -0.1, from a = 145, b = 145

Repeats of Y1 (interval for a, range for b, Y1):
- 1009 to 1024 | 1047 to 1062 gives -7.5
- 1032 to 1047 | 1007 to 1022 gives 6.4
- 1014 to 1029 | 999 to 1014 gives 0.9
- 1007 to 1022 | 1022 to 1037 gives -8.7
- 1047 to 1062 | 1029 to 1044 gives 1.0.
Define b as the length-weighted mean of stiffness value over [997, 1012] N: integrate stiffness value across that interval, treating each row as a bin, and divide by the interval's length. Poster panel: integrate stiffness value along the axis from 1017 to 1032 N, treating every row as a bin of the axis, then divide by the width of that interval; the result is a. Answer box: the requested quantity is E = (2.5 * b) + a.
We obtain 515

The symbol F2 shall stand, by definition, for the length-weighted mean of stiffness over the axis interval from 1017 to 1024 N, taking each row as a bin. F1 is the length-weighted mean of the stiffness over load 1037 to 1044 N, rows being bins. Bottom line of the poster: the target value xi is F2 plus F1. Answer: 293.1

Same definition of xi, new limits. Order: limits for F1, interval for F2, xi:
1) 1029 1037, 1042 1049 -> 288.5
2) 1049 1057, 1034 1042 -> 287.4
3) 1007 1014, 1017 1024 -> 298.0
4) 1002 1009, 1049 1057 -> 291.4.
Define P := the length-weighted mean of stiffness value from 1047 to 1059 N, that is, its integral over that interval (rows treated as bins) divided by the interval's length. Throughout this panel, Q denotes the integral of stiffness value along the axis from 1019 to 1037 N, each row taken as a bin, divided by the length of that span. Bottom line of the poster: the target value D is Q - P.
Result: 1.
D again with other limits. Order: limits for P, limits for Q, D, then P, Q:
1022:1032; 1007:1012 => 7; 142.6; 149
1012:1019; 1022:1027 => -11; 154.5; 143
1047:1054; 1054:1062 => 0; 143.4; 143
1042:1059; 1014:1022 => 8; 144.0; 152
